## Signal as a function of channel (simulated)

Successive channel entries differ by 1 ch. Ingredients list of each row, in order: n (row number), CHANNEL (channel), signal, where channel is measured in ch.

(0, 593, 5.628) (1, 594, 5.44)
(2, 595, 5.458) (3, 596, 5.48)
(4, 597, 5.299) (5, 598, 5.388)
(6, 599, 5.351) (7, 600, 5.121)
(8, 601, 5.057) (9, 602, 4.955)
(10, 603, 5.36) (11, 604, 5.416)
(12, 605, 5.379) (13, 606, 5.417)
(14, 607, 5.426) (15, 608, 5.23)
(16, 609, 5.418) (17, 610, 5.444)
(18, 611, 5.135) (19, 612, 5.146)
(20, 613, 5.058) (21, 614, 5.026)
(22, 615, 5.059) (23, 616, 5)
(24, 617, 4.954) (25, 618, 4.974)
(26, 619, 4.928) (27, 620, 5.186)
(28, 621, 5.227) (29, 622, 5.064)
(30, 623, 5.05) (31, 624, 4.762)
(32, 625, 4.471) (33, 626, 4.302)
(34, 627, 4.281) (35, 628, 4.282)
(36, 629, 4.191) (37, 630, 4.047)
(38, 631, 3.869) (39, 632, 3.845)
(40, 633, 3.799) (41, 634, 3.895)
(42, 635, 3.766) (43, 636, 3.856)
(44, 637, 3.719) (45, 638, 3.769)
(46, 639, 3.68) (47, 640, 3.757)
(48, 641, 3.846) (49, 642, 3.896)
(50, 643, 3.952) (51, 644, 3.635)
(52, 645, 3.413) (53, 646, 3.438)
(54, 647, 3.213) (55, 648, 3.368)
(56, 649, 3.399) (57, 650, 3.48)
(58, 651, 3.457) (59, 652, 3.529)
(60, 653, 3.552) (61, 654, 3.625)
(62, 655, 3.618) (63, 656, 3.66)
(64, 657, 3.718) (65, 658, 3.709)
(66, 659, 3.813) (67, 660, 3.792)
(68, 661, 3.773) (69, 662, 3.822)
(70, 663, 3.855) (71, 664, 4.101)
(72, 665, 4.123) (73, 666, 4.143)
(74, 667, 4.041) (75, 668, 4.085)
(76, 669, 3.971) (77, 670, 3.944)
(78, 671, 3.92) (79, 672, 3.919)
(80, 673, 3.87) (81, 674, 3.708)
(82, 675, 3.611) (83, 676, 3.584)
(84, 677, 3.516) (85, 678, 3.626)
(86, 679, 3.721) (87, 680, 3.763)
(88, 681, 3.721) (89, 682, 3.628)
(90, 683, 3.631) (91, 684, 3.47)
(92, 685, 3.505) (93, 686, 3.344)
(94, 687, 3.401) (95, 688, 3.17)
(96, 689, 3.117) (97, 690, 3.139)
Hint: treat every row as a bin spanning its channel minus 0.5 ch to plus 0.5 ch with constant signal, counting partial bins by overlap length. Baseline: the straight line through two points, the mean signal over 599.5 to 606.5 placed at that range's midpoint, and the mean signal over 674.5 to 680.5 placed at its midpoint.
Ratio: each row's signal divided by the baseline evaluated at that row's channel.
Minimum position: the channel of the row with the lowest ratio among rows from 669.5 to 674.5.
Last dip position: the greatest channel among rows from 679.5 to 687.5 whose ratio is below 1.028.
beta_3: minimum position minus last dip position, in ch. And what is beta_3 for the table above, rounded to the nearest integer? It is -13 ch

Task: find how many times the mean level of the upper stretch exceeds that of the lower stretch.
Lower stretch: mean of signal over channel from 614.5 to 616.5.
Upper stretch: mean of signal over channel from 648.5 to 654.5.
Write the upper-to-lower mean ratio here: 0.70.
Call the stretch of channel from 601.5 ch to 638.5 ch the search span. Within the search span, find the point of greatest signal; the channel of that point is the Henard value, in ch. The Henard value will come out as 610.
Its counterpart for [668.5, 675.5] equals 669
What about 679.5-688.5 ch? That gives 680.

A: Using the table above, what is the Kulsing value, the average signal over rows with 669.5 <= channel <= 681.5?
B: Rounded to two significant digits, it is 3.7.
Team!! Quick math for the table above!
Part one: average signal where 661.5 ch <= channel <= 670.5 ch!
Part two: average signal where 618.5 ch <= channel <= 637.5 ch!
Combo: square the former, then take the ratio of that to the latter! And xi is 3.7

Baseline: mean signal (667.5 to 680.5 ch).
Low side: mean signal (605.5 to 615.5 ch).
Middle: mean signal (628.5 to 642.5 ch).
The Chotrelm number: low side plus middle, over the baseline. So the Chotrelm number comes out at 2.40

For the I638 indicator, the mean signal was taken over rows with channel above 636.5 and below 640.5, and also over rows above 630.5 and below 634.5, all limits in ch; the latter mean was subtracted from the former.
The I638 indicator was -0.1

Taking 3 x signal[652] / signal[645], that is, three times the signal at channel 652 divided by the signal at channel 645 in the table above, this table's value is 3.10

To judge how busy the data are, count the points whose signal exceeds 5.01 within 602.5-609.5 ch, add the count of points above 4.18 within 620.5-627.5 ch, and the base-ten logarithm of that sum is 1.15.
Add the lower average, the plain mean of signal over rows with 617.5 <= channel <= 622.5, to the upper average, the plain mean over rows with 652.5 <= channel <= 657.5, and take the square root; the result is 2.95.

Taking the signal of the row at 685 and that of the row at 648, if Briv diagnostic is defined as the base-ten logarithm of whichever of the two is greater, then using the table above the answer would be 0.545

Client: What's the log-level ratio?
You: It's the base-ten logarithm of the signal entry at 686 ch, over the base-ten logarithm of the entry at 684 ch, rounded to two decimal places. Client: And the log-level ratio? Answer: 0.97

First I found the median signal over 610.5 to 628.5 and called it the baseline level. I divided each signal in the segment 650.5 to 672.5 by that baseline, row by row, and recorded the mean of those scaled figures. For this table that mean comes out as 0.76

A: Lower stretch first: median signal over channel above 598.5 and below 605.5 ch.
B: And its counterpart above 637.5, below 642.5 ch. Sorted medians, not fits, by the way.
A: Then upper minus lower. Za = -1.6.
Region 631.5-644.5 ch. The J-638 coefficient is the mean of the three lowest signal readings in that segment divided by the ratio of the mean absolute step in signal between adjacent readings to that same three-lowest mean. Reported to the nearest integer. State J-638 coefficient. 132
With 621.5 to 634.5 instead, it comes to 130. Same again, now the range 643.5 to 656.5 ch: 136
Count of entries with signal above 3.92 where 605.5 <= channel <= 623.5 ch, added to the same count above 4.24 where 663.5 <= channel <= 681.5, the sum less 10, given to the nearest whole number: 8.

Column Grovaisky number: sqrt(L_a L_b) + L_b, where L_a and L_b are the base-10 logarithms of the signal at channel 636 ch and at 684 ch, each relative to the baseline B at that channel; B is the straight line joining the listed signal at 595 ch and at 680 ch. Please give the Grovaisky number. 0.02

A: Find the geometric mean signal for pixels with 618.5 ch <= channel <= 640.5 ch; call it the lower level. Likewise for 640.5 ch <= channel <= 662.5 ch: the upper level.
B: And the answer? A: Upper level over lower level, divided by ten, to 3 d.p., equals 0.086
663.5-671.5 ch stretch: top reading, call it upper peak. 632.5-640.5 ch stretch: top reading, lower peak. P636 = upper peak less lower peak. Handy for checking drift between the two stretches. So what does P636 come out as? 0.25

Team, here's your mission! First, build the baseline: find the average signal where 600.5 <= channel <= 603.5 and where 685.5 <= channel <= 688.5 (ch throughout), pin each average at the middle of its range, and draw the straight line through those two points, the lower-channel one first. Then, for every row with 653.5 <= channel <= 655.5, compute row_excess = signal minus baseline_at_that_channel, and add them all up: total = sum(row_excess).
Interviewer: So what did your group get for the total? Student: -0.76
